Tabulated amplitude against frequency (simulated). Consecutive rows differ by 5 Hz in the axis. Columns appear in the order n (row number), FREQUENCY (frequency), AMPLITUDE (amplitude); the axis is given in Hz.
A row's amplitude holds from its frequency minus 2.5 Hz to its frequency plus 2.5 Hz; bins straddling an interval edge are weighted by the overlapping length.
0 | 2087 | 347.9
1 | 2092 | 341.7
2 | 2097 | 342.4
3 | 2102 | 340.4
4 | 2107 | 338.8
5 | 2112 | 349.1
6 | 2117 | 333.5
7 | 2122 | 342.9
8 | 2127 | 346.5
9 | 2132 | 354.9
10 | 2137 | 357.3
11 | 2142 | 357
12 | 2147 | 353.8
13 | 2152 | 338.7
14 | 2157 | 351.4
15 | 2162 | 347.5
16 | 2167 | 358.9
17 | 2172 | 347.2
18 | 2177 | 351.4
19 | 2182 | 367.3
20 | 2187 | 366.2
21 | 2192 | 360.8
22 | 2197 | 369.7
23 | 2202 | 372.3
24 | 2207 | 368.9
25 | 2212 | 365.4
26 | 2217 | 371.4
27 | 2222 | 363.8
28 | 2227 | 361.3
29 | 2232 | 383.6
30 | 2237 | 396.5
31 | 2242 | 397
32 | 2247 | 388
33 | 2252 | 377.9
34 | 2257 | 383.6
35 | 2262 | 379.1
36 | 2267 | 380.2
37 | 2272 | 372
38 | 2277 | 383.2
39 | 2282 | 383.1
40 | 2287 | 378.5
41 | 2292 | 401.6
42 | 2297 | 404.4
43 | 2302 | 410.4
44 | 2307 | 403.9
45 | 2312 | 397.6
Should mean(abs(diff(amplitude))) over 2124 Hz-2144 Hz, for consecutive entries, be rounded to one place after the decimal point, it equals 3.7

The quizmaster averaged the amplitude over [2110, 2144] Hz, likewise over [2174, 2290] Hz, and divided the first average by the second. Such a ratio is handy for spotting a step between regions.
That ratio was 0.930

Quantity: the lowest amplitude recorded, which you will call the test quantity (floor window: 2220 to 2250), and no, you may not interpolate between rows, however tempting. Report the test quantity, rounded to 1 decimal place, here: 361.3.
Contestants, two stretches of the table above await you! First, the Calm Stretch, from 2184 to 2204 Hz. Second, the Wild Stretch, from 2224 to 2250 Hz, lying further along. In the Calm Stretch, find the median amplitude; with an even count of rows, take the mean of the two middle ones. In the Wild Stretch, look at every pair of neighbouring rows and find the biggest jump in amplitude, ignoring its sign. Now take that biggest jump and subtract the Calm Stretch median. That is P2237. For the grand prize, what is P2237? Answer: -346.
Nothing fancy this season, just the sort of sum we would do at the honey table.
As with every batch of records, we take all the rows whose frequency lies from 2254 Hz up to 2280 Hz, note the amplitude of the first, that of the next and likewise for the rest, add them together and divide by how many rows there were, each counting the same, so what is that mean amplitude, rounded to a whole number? 380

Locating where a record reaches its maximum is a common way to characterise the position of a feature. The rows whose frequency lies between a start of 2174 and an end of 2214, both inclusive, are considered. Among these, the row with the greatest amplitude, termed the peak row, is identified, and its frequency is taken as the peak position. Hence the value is 2202 Hz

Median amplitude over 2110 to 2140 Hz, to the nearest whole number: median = 348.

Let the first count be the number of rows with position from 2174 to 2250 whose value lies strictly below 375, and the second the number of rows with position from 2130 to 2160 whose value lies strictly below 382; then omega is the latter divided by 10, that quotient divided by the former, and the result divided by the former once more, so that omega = 0.00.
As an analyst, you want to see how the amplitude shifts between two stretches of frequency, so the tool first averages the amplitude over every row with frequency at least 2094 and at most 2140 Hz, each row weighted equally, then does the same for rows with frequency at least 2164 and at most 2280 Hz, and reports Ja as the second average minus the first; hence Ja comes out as 27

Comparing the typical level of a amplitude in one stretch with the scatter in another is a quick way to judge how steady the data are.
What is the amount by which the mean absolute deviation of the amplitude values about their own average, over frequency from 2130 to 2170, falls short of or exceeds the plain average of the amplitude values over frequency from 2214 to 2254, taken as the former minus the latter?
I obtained -375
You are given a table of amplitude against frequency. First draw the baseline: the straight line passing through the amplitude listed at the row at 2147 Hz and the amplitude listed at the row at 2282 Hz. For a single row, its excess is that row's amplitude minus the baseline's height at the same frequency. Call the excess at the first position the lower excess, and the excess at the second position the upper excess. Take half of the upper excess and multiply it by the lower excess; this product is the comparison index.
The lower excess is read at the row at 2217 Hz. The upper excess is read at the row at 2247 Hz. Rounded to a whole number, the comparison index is 15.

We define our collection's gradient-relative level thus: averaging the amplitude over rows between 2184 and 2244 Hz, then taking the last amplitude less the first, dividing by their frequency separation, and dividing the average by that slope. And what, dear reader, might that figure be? 666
